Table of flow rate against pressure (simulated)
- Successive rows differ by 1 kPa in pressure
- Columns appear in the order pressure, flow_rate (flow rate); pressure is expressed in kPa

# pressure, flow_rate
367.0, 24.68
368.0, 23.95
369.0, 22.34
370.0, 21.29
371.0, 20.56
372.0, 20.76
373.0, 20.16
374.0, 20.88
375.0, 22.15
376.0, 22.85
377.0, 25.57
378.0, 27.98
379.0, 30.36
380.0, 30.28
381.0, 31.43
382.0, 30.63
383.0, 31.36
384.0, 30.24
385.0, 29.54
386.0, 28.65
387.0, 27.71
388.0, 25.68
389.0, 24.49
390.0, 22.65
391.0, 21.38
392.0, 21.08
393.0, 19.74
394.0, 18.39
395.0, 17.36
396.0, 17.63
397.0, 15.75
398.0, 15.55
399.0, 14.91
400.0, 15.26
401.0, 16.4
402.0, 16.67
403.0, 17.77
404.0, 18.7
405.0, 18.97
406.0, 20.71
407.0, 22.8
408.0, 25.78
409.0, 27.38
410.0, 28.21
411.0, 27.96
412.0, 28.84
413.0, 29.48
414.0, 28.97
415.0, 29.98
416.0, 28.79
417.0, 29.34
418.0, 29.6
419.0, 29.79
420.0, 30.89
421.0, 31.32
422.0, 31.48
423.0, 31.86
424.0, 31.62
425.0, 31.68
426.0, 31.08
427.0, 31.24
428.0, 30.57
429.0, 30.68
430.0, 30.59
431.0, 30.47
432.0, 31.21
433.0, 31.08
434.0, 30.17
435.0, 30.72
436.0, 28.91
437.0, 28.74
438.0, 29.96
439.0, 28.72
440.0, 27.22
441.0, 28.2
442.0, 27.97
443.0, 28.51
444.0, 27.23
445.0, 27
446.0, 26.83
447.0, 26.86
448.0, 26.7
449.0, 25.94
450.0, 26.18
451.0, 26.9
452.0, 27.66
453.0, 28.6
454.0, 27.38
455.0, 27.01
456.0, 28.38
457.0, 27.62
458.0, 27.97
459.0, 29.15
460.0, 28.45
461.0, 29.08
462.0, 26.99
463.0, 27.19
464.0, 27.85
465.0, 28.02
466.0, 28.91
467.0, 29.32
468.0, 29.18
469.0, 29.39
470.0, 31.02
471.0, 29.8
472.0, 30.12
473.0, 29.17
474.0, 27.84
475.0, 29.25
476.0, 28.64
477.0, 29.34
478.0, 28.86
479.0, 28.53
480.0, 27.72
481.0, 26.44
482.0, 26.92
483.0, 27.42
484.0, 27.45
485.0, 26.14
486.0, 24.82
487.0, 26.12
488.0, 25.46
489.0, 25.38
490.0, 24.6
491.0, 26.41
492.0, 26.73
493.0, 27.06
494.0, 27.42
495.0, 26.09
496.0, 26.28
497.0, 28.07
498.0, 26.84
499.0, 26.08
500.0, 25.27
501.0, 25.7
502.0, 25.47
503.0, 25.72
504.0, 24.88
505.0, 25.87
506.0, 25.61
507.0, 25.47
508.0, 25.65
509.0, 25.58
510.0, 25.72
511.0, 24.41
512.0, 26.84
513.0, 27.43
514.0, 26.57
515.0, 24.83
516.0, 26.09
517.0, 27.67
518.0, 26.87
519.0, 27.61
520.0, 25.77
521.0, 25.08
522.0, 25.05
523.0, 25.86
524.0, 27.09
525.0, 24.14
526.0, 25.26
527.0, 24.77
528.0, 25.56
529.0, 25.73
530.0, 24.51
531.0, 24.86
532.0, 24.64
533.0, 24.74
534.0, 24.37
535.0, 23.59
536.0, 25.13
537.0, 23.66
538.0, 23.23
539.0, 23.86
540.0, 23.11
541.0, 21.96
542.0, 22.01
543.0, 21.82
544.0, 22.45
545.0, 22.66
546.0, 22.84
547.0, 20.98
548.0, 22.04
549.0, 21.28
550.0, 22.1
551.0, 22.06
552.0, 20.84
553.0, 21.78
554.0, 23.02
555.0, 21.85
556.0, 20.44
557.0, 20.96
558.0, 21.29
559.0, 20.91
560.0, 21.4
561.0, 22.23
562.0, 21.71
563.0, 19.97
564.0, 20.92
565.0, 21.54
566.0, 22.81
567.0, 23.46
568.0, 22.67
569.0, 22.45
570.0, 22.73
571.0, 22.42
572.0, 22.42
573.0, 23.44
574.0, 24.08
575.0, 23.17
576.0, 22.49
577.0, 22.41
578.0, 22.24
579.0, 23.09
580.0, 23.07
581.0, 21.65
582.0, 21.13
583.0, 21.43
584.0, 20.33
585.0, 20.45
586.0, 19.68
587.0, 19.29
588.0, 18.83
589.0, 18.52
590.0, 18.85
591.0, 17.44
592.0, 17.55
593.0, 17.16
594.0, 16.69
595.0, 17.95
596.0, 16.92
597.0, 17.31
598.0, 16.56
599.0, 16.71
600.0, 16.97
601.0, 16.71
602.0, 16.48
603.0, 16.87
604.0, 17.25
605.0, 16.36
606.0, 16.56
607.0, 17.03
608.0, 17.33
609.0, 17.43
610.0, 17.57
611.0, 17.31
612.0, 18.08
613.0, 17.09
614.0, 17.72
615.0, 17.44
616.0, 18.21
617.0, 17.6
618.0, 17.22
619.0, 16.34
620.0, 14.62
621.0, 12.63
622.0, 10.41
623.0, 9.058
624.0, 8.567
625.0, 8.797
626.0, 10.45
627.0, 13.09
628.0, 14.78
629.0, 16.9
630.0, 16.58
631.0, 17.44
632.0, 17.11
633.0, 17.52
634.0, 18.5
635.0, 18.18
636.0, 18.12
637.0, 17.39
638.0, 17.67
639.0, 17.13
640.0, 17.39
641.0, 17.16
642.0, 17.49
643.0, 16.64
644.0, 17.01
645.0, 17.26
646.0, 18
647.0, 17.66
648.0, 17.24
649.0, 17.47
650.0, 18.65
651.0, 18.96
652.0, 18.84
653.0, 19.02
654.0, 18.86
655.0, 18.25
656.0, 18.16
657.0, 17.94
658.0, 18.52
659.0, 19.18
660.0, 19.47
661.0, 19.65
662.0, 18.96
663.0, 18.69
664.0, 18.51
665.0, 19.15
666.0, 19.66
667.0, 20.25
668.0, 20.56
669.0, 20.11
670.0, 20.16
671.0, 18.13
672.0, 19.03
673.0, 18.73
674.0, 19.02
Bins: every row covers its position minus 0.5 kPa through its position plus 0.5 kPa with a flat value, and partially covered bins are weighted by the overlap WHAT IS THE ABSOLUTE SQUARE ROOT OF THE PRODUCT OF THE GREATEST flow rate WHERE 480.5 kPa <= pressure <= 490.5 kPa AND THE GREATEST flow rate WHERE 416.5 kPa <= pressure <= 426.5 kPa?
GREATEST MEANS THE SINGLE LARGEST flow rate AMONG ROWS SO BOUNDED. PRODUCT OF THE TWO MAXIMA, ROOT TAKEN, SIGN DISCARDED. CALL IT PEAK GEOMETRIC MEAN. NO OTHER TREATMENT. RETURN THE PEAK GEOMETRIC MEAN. 30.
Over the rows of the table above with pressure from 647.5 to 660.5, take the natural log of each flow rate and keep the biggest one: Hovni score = 2.97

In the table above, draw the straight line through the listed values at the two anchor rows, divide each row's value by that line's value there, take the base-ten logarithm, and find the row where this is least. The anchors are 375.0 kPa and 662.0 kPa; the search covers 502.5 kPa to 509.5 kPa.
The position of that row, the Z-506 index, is 504.0 kPa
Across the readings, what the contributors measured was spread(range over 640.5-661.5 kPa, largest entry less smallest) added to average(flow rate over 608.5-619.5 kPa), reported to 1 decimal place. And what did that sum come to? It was 20.5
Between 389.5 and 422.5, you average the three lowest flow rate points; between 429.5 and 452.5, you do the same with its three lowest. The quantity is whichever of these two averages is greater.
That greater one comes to 26.3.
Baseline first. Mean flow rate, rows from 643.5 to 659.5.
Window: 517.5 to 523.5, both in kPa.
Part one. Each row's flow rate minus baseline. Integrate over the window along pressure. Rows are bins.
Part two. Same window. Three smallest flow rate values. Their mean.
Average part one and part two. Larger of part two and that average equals 36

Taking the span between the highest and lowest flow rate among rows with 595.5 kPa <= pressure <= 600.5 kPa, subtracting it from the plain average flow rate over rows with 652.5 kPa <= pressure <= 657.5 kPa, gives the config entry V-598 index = 18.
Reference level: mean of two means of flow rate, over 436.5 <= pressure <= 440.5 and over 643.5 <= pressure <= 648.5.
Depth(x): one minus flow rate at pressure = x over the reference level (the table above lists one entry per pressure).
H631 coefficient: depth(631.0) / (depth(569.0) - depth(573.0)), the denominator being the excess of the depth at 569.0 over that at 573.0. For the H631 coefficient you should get 5.7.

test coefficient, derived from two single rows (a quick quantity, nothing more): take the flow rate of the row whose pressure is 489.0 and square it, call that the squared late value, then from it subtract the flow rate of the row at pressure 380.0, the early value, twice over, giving 584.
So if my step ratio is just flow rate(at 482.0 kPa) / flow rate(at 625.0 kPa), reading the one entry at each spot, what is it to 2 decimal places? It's 3.06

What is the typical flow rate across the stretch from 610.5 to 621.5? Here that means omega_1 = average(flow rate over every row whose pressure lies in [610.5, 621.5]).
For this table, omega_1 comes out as 17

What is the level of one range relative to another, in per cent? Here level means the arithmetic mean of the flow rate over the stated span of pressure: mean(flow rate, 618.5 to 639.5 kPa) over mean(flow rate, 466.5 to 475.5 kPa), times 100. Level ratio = 50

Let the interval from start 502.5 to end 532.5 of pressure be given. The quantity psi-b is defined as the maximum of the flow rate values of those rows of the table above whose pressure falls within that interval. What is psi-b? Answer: 27.67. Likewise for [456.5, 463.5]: 29.15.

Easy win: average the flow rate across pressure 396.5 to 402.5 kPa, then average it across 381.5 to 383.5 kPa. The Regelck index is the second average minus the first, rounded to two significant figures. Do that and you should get 15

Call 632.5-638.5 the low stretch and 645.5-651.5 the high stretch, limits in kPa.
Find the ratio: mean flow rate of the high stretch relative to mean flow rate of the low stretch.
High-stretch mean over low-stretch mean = 1.0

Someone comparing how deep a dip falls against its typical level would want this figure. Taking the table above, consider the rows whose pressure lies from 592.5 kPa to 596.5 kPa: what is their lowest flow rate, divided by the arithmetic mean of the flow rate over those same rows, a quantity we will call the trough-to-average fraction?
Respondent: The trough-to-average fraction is 0.971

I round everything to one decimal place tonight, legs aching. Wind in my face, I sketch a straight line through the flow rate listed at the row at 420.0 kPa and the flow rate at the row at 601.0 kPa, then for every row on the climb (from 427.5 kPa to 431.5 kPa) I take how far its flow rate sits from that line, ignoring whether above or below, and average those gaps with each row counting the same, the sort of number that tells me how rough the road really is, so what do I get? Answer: 0.4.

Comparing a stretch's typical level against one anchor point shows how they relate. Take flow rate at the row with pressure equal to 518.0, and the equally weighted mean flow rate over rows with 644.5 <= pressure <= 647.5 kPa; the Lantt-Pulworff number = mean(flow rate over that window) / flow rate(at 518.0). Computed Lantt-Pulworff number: 0.656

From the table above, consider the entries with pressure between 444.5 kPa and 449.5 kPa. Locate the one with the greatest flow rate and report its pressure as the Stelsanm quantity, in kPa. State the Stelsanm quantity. 445.0 kPa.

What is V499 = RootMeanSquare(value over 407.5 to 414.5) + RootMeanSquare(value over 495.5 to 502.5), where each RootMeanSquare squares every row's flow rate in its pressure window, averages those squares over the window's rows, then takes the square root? 54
